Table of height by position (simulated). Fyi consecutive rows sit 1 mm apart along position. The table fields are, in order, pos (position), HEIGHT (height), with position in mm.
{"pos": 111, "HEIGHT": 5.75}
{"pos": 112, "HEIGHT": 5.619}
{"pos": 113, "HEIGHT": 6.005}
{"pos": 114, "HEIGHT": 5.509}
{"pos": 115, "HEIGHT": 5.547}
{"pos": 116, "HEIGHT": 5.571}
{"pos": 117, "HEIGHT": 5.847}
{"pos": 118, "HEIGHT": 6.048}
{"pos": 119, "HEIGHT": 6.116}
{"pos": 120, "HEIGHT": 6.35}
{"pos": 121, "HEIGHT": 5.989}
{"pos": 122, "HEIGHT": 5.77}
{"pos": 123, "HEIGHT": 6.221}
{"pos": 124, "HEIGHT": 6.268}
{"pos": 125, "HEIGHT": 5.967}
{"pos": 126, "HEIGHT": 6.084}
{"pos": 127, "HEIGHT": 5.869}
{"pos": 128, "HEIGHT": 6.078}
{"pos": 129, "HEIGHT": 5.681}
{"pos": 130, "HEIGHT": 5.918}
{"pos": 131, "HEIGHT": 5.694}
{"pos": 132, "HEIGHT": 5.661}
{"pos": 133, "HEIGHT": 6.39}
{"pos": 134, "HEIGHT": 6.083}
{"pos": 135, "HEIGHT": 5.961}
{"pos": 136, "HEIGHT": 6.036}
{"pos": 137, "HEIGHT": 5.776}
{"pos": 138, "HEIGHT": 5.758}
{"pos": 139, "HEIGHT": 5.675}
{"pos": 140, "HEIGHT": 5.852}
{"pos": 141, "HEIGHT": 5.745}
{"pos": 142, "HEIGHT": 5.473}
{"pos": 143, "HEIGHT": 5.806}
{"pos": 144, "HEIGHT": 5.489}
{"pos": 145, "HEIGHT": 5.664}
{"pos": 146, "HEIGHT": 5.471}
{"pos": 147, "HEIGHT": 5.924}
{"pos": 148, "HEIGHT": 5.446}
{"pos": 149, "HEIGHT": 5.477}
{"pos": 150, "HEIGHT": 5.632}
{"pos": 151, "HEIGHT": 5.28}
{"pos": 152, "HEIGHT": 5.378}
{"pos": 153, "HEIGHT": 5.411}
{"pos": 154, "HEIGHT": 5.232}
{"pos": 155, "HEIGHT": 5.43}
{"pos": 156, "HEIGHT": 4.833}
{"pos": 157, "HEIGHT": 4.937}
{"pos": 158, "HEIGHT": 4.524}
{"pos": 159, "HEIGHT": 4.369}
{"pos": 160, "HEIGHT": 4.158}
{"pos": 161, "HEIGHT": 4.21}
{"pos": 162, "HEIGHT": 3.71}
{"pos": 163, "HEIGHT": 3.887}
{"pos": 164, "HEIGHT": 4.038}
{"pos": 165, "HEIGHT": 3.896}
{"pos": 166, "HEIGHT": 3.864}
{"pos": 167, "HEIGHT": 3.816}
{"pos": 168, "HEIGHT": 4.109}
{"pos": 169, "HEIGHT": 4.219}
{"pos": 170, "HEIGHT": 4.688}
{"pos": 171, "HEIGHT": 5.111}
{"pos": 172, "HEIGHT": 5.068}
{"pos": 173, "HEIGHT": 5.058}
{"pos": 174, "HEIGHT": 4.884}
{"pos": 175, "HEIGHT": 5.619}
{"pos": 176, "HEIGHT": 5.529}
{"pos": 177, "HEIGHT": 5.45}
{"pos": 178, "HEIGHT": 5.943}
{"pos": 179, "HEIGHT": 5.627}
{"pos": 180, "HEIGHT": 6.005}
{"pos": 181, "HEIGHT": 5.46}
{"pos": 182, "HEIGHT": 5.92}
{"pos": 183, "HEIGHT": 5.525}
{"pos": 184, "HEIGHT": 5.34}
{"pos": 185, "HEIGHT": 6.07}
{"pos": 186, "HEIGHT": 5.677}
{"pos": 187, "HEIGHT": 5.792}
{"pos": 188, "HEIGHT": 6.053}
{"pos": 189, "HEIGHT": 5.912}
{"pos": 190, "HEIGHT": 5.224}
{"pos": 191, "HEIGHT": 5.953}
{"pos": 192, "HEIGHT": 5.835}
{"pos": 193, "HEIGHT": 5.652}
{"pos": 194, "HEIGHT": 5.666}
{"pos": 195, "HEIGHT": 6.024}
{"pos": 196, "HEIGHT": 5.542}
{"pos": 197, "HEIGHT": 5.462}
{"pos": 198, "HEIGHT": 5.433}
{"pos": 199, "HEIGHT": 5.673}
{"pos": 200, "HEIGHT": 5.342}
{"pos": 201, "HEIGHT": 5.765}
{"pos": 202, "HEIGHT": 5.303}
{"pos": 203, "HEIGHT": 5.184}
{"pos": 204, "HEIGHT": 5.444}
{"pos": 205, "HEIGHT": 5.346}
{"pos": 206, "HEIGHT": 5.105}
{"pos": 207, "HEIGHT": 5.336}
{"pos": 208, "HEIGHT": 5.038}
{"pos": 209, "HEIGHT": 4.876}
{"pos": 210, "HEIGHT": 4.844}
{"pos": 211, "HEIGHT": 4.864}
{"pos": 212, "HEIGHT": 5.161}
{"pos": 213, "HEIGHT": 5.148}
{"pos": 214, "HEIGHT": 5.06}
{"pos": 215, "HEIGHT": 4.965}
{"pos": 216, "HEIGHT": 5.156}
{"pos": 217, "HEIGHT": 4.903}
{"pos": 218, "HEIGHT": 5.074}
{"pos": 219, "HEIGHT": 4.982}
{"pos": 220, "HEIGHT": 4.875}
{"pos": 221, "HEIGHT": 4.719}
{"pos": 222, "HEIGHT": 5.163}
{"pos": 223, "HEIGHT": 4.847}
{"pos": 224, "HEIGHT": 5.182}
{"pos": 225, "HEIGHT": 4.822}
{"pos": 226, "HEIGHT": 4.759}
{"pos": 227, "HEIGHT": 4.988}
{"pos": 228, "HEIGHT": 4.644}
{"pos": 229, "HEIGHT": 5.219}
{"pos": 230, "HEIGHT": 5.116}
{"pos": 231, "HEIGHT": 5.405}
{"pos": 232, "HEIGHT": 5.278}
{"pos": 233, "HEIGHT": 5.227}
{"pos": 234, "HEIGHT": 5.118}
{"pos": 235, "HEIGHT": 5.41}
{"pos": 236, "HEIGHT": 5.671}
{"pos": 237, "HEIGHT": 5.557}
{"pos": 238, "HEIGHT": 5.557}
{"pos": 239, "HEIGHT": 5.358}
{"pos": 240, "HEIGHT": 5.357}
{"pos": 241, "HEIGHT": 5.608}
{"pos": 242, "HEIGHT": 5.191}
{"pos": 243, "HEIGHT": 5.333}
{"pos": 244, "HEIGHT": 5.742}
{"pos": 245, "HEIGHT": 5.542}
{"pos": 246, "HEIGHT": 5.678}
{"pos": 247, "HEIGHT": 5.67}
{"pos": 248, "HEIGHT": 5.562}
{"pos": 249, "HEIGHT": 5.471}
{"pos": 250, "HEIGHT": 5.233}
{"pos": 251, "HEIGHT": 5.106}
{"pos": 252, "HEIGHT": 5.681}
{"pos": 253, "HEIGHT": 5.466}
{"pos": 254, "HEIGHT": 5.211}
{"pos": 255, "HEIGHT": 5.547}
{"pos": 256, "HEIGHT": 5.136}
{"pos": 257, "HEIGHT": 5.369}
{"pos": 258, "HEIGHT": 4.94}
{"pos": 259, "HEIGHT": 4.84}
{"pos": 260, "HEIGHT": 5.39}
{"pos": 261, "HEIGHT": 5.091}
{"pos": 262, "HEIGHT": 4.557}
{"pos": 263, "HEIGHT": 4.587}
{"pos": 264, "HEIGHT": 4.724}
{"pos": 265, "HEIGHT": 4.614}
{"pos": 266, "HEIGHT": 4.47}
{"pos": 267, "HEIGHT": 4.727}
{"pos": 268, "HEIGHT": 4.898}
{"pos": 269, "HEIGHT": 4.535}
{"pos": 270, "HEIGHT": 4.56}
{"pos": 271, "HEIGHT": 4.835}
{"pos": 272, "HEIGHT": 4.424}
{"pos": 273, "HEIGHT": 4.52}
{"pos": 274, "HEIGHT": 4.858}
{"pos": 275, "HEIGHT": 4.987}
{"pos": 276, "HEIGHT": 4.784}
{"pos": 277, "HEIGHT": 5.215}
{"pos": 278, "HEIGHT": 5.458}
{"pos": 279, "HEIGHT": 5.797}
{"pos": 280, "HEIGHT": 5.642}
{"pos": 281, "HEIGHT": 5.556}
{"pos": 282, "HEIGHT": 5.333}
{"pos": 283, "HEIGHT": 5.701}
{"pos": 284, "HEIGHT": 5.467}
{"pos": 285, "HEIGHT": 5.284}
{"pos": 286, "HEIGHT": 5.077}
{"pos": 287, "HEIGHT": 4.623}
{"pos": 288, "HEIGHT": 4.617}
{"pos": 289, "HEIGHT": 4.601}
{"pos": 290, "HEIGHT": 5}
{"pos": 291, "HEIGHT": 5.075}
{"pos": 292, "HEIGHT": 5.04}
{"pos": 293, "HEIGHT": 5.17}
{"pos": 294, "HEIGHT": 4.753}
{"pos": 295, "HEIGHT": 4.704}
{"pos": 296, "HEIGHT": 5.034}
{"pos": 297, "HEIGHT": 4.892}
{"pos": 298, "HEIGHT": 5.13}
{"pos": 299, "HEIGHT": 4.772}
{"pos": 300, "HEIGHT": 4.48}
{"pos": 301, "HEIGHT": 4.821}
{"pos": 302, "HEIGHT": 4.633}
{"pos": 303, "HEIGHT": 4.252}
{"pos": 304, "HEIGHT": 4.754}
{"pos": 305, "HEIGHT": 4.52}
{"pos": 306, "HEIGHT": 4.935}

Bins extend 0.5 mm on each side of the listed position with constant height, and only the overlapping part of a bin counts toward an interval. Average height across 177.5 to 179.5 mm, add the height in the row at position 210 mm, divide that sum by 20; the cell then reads 0.53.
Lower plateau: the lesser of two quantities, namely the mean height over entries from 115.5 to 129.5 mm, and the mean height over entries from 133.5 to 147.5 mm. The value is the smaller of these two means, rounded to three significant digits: 5.77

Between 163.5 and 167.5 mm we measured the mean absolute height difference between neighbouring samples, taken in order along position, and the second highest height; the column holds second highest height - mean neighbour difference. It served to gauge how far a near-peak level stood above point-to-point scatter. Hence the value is 3.8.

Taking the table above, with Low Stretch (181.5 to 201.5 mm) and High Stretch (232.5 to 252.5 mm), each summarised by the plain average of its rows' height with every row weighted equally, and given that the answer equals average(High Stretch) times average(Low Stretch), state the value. 31.0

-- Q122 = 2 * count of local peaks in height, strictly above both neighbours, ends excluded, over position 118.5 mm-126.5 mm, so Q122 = 4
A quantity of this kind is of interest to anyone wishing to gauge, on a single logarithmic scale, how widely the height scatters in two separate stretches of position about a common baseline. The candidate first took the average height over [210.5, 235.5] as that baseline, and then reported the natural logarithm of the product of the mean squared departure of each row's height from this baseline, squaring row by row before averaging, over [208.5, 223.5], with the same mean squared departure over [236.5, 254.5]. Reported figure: -5.3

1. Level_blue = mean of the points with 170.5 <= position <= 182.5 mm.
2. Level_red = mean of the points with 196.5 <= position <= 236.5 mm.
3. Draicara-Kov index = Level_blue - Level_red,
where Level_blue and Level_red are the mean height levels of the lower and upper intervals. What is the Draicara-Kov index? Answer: 0.33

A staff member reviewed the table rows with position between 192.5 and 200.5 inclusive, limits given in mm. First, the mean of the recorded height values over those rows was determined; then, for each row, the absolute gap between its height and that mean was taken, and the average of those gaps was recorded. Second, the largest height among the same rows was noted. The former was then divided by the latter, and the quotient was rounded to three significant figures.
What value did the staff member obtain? 0.0256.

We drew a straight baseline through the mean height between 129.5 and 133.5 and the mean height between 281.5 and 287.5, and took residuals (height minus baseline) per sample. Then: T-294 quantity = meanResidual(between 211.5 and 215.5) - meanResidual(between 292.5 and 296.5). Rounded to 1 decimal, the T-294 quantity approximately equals -0.2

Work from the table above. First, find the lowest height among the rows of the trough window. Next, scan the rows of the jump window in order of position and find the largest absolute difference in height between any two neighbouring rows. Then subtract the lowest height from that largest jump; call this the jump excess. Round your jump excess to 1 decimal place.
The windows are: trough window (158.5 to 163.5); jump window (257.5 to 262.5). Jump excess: -3.2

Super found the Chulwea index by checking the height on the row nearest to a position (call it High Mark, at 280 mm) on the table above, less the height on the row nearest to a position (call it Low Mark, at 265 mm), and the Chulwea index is 1.0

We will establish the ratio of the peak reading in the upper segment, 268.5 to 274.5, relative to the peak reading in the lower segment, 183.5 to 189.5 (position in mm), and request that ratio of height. 0.80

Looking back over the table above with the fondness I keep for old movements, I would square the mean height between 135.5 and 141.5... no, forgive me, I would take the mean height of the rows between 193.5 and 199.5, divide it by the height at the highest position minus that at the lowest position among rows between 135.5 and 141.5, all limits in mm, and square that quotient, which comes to 375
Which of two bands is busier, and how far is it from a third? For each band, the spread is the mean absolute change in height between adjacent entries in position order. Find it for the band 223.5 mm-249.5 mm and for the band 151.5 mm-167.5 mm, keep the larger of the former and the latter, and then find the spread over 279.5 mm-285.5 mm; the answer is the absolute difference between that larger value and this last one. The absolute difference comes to 0.019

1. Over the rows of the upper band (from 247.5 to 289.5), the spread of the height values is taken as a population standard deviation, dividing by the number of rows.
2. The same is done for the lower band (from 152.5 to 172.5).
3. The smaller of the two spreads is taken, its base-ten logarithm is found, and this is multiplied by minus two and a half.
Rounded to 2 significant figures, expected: 0.99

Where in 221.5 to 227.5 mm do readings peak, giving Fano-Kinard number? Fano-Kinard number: 224 mm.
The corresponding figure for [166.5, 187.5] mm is 185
